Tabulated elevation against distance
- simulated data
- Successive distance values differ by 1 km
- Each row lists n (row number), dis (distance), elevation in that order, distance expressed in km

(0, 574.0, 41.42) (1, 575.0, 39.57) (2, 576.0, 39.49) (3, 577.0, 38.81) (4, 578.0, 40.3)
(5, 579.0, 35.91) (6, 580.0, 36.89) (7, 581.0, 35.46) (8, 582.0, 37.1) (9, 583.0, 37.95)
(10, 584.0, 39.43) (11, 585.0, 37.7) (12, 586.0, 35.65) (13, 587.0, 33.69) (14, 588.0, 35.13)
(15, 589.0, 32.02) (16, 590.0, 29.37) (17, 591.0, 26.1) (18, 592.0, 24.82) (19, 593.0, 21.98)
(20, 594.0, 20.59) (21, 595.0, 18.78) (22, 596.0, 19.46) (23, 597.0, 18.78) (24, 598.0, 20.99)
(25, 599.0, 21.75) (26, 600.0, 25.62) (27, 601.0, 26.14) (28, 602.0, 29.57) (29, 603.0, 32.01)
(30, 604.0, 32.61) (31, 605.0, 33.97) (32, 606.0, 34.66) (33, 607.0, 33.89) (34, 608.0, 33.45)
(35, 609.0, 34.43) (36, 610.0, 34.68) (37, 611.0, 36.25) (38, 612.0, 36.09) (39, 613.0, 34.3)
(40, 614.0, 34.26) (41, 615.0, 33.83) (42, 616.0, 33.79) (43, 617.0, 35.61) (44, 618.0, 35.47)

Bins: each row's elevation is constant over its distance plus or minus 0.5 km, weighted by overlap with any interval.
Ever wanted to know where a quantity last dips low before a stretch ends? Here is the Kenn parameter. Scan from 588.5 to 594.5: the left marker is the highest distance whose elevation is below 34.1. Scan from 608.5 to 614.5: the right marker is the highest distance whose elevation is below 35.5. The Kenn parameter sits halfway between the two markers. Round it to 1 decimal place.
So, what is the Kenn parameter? 604.0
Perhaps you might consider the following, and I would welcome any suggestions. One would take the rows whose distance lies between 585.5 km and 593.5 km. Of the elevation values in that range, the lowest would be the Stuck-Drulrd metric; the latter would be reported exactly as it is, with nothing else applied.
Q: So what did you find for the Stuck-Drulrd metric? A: 21.98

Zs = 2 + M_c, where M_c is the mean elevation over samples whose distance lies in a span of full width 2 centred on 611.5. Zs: 38.2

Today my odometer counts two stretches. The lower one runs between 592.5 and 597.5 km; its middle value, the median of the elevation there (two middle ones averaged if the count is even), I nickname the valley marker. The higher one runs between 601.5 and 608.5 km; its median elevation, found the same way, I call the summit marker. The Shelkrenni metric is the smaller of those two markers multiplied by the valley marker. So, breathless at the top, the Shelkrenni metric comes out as 379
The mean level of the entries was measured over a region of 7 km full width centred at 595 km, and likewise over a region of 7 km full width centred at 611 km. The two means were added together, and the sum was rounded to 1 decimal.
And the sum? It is 55.6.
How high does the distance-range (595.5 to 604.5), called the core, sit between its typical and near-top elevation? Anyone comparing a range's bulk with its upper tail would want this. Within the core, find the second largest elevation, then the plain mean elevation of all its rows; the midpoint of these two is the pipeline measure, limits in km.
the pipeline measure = 29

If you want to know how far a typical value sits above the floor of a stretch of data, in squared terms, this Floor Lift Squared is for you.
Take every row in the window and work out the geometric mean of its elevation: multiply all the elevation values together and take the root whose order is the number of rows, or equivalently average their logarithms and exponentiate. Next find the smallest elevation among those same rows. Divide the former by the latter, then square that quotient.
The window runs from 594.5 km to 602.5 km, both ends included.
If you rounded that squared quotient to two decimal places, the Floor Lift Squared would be 1.42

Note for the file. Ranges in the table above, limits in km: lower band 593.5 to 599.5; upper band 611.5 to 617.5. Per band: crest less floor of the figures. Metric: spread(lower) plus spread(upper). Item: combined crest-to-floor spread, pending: 5.3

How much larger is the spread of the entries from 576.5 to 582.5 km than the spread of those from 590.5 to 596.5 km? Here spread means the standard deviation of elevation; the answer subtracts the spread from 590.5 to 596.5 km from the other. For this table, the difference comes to -1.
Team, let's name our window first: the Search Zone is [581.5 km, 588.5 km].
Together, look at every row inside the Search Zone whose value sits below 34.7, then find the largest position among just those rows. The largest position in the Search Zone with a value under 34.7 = 587.0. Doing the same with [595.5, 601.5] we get 601.0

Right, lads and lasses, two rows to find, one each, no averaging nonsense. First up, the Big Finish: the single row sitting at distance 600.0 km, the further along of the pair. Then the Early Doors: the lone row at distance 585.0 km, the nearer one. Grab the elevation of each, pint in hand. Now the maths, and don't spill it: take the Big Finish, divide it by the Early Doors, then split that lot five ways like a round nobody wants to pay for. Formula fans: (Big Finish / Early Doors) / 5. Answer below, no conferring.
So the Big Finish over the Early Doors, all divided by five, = 0.136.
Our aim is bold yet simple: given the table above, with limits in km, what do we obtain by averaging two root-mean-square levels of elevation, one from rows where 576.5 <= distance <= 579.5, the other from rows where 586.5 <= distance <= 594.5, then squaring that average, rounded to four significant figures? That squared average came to 1116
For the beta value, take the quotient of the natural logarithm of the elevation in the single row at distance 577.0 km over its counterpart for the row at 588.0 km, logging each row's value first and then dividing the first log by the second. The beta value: 1.03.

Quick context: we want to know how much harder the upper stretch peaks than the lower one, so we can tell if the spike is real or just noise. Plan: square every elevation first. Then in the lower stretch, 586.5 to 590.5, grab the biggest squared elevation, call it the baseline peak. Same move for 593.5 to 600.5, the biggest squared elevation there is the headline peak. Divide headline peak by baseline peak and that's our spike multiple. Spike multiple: 0.53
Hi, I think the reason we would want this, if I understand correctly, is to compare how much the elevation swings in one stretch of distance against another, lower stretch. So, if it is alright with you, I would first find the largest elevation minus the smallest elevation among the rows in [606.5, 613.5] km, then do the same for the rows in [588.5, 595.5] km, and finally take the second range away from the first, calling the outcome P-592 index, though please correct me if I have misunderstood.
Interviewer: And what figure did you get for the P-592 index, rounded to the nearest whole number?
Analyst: -10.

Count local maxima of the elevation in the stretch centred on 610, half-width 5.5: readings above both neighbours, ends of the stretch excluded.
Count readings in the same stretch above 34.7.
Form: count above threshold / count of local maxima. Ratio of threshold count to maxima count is 1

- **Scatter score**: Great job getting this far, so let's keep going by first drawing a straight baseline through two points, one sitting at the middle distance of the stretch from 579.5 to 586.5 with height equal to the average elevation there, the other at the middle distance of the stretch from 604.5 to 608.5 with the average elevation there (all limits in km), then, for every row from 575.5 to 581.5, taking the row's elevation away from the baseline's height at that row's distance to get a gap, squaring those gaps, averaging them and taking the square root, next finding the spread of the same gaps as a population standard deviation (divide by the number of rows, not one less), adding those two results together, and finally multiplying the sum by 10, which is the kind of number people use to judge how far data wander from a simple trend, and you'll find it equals 32.9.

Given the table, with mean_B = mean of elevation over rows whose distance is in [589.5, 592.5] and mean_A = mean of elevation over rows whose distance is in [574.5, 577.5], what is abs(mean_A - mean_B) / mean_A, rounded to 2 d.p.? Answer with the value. 0.32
